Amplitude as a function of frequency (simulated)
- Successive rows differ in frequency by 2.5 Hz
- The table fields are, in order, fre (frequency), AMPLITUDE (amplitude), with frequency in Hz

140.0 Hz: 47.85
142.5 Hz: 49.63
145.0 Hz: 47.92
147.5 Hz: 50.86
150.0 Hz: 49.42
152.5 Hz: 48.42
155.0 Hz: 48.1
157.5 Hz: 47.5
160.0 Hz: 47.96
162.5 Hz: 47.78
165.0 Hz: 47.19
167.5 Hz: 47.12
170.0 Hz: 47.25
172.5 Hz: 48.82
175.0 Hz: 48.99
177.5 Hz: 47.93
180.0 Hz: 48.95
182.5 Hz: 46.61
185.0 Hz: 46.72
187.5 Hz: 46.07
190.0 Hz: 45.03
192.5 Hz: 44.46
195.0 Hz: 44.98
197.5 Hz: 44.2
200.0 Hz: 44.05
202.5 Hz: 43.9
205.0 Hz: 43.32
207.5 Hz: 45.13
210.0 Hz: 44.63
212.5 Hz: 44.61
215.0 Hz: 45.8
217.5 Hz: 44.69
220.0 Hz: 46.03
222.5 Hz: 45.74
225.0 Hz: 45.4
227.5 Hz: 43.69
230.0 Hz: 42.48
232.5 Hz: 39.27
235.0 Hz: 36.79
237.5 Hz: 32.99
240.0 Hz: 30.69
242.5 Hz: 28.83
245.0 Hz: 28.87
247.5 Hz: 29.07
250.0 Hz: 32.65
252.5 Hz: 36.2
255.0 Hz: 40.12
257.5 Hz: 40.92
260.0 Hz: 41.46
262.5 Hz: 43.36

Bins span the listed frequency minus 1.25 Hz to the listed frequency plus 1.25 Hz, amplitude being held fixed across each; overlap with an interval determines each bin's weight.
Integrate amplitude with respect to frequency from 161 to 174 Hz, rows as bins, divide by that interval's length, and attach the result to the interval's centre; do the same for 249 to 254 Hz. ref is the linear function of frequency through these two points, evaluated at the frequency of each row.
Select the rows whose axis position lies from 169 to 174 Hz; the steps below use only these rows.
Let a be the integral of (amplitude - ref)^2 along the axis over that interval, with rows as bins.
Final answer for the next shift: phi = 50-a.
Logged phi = 39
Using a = 11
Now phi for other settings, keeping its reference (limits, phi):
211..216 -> -56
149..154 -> 42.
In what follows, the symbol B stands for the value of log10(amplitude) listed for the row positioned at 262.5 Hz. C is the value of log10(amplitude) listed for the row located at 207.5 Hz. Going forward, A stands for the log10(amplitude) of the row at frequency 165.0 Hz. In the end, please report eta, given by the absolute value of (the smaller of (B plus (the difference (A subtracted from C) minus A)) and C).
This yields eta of 0.056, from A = 1.67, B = 1.64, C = 1.65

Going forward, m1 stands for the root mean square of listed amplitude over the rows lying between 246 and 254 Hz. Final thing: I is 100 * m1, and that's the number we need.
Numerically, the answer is 3277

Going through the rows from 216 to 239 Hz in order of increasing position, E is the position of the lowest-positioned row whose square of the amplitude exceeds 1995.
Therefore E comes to 217.5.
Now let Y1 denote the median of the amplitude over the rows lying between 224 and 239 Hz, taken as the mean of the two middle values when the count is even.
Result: 41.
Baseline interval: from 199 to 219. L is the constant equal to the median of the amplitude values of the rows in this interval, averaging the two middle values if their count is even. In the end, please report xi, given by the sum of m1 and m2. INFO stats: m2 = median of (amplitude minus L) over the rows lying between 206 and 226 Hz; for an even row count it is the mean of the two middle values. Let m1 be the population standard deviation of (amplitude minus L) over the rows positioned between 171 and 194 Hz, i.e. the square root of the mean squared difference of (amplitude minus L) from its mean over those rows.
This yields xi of 2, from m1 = 1.61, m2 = 1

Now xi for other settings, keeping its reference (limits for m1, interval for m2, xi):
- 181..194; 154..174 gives 4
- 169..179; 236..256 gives -12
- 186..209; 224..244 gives -6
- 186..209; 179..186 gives 3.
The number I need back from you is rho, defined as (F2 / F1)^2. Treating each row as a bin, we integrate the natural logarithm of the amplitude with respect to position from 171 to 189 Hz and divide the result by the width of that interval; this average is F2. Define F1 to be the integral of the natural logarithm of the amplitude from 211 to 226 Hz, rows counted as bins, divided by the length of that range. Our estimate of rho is 1.03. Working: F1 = 3.81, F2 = 3.86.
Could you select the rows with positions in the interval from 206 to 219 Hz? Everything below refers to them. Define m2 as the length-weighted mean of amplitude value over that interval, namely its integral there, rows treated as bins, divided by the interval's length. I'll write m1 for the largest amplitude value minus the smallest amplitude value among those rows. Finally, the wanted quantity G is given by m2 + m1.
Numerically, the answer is 46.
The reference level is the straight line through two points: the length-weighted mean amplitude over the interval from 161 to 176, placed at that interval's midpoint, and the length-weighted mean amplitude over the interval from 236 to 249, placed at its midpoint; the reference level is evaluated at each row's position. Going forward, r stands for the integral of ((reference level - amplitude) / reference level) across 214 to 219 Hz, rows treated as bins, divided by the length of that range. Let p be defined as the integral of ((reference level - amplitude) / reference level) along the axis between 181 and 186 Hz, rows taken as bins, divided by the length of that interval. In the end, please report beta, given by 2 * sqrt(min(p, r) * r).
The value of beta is 0.48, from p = -0.06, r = -0.24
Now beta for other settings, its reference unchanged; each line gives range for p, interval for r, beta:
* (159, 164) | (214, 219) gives 0.48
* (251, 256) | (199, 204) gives 0.38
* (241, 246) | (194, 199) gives 0.16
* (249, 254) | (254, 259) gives 1.01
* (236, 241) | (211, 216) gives 0.43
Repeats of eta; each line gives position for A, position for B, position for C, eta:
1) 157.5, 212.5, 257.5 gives 0.092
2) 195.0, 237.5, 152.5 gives 0.103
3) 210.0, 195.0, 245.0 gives 0.186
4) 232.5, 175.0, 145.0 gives 0.183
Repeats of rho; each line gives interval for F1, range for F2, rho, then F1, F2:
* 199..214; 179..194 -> 1.02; 3.79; 3.83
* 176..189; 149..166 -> 1.01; 3.86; 3.87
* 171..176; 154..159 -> 0.99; 3.89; 3.87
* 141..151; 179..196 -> 0.96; 3.90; 3.83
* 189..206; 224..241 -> 0.93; 3.79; 3.65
